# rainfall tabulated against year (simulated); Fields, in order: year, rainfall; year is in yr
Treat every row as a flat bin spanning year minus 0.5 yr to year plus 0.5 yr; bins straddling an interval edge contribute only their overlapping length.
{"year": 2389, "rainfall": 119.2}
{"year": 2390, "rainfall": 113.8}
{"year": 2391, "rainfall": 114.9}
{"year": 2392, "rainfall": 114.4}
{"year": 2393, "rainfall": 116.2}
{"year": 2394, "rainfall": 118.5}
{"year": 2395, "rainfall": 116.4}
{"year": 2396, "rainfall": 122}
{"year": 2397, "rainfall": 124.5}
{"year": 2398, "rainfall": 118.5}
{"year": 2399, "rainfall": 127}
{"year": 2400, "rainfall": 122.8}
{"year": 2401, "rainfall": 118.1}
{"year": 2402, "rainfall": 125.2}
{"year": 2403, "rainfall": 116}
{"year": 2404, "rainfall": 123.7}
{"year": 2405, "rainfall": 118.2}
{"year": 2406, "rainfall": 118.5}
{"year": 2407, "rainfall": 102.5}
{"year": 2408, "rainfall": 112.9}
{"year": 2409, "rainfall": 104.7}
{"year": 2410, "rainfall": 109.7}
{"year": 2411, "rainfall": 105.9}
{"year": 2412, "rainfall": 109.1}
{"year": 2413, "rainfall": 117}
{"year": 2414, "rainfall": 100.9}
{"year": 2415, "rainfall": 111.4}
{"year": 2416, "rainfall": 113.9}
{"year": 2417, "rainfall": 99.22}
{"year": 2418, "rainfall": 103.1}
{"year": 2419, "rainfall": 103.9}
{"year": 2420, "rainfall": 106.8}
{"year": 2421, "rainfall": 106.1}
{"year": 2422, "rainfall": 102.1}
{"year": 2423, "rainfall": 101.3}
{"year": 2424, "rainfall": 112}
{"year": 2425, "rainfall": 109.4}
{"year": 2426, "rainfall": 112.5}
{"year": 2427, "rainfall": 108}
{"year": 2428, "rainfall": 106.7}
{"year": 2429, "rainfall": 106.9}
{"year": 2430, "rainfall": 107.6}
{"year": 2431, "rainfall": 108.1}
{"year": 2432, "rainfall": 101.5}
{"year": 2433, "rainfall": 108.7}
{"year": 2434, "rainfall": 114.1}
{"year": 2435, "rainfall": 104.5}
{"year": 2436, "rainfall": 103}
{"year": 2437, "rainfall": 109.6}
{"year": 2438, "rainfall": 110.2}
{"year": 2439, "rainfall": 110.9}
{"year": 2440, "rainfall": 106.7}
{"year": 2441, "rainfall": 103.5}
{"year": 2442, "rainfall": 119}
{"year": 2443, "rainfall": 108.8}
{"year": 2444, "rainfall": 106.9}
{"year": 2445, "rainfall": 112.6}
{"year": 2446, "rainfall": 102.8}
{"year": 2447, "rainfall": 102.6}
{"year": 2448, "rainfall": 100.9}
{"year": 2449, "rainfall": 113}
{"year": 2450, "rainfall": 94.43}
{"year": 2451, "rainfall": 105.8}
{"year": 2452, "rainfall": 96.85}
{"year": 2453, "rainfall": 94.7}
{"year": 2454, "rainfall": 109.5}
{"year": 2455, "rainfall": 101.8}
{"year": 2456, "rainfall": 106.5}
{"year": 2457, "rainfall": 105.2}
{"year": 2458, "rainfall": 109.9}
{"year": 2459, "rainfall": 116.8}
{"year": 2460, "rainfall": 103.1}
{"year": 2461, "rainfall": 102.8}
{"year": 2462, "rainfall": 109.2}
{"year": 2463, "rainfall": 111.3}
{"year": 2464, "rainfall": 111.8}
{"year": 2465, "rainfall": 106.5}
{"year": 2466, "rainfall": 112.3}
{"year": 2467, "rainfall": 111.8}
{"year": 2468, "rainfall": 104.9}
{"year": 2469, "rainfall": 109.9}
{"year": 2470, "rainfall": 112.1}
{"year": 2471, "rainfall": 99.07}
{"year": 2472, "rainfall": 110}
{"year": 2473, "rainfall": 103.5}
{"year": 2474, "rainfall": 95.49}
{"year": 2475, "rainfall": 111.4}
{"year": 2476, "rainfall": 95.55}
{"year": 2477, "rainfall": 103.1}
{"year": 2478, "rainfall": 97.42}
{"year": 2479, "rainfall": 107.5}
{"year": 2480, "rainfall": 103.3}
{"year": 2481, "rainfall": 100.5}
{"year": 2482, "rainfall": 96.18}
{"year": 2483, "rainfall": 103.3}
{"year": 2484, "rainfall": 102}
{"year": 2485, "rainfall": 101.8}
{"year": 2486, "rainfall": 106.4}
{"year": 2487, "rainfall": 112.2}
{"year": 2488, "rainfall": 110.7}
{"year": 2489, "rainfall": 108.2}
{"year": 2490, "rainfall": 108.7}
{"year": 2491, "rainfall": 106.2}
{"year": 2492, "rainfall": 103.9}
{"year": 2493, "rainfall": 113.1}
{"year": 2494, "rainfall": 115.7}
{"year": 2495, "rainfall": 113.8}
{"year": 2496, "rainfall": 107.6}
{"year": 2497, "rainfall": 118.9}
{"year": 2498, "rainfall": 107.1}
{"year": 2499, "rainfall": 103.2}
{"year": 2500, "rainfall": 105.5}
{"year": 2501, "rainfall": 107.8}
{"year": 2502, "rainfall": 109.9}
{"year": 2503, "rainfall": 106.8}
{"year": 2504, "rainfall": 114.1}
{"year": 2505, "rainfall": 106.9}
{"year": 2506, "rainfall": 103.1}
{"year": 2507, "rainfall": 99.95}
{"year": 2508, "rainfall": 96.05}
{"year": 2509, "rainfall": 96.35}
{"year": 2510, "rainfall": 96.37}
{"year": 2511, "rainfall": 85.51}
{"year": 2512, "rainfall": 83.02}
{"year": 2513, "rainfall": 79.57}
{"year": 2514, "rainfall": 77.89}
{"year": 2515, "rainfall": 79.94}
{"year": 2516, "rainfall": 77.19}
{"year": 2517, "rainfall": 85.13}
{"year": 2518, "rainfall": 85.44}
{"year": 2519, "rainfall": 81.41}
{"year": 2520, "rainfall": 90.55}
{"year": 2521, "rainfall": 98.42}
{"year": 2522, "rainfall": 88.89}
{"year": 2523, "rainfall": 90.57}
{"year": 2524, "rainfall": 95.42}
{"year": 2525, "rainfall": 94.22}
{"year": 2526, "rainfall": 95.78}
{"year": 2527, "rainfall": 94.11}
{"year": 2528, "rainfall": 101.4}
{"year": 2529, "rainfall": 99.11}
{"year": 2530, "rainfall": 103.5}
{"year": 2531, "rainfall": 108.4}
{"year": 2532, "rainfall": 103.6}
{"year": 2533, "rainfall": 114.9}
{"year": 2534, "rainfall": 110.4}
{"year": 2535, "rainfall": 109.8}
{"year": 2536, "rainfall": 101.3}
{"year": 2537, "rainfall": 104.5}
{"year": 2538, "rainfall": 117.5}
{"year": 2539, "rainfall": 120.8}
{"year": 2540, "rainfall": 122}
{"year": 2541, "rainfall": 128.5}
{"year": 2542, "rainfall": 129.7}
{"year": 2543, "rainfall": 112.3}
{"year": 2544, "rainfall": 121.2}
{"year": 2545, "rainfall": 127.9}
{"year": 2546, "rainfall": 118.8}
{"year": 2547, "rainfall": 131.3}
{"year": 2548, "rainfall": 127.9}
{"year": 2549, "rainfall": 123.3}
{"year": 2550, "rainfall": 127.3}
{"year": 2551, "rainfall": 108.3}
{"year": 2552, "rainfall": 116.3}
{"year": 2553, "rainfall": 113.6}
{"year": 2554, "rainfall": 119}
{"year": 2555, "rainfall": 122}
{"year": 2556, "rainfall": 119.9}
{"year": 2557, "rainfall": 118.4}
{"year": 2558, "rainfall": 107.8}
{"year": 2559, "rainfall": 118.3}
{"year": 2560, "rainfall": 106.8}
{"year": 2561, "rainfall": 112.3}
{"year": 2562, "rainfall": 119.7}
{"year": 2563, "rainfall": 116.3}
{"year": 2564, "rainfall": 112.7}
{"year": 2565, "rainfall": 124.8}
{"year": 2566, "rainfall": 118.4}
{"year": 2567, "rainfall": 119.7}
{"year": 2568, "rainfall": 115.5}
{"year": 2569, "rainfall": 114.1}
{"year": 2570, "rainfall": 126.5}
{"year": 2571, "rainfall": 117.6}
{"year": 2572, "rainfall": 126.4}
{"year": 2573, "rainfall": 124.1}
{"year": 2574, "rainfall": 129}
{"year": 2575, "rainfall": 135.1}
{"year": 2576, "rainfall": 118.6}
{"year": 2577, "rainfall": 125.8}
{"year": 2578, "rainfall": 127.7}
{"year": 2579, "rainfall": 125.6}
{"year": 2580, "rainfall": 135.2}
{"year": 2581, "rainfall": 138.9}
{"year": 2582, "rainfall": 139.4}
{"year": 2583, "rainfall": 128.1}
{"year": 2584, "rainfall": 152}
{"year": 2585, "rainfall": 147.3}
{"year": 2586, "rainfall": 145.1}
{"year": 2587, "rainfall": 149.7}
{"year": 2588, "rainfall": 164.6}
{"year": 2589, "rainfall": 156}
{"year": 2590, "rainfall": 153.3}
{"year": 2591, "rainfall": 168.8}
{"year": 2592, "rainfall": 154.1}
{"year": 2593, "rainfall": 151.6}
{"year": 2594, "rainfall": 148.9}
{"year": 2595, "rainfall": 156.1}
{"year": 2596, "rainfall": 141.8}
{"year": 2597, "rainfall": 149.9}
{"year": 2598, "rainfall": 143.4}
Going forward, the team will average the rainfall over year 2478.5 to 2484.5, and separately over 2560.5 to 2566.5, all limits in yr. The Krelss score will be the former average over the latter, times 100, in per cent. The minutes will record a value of 87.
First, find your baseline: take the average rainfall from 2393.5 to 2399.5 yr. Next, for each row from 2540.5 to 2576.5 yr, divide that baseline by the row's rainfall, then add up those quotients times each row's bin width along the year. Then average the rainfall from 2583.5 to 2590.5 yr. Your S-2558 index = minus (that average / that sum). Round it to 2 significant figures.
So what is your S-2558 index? -4.2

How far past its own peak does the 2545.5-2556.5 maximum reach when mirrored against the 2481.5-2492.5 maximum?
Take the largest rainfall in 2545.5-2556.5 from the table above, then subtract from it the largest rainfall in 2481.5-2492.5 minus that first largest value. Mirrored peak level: 150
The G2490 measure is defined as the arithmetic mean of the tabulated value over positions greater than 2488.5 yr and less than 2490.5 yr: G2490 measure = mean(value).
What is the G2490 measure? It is 108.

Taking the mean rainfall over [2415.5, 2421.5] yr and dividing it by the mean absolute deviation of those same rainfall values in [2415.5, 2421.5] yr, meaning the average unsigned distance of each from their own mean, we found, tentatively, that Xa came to 31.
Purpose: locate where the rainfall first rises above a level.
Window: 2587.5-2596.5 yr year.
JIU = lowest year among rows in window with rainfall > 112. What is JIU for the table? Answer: 2588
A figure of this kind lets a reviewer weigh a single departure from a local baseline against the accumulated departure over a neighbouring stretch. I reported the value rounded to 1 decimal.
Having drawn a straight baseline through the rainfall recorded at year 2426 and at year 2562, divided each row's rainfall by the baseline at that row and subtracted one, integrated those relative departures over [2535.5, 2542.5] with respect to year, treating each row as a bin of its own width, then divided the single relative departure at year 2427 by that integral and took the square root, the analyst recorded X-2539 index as 1.0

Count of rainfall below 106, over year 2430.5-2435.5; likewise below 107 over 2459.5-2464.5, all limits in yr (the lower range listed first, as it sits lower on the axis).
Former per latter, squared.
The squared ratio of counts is 1.00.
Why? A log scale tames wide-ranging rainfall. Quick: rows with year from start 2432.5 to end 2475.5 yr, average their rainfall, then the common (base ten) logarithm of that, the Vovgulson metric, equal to 2.03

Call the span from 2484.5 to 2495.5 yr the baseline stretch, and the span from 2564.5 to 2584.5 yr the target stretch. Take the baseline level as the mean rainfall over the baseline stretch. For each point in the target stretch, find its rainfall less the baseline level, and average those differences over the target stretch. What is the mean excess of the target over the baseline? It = 18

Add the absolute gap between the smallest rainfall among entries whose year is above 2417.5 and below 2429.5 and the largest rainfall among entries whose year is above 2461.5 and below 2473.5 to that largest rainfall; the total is 123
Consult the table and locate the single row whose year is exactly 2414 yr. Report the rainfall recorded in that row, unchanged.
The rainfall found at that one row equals 100.9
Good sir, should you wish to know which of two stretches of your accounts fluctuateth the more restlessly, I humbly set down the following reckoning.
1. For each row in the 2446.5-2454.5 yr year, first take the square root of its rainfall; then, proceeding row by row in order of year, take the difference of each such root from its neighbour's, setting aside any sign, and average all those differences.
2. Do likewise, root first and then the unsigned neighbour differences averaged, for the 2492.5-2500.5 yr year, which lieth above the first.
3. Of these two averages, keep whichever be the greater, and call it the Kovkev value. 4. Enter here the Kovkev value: 0.49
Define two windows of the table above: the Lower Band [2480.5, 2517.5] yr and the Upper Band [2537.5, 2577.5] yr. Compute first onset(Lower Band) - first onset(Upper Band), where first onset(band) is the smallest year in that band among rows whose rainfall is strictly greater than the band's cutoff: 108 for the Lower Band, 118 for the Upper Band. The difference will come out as -52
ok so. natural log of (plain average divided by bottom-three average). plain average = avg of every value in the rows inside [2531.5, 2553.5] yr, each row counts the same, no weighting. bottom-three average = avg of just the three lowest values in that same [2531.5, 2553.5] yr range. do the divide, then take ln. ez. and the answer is 0.13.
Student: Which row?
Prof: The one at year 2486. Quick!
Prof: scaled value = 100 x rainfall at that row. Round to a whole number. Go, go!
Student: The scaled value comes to 10640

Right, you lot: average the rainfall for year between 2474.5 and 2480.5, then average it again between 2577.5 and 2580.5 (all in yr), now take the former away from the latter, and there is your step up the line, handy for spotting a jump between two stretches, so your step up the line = 26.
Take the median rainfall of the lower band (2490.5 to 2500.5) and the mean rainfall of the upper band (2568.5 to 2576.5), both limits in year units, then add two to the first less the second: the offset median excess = -15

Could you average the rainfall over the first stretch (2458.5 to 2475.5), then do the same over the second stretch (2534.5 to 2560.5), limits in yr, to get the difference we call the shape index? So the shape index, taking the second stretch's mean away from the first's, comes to -10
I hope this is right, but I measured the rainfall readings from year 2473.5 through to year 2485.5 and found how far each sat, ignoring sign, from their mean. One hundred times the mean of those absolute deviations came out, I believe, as 369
